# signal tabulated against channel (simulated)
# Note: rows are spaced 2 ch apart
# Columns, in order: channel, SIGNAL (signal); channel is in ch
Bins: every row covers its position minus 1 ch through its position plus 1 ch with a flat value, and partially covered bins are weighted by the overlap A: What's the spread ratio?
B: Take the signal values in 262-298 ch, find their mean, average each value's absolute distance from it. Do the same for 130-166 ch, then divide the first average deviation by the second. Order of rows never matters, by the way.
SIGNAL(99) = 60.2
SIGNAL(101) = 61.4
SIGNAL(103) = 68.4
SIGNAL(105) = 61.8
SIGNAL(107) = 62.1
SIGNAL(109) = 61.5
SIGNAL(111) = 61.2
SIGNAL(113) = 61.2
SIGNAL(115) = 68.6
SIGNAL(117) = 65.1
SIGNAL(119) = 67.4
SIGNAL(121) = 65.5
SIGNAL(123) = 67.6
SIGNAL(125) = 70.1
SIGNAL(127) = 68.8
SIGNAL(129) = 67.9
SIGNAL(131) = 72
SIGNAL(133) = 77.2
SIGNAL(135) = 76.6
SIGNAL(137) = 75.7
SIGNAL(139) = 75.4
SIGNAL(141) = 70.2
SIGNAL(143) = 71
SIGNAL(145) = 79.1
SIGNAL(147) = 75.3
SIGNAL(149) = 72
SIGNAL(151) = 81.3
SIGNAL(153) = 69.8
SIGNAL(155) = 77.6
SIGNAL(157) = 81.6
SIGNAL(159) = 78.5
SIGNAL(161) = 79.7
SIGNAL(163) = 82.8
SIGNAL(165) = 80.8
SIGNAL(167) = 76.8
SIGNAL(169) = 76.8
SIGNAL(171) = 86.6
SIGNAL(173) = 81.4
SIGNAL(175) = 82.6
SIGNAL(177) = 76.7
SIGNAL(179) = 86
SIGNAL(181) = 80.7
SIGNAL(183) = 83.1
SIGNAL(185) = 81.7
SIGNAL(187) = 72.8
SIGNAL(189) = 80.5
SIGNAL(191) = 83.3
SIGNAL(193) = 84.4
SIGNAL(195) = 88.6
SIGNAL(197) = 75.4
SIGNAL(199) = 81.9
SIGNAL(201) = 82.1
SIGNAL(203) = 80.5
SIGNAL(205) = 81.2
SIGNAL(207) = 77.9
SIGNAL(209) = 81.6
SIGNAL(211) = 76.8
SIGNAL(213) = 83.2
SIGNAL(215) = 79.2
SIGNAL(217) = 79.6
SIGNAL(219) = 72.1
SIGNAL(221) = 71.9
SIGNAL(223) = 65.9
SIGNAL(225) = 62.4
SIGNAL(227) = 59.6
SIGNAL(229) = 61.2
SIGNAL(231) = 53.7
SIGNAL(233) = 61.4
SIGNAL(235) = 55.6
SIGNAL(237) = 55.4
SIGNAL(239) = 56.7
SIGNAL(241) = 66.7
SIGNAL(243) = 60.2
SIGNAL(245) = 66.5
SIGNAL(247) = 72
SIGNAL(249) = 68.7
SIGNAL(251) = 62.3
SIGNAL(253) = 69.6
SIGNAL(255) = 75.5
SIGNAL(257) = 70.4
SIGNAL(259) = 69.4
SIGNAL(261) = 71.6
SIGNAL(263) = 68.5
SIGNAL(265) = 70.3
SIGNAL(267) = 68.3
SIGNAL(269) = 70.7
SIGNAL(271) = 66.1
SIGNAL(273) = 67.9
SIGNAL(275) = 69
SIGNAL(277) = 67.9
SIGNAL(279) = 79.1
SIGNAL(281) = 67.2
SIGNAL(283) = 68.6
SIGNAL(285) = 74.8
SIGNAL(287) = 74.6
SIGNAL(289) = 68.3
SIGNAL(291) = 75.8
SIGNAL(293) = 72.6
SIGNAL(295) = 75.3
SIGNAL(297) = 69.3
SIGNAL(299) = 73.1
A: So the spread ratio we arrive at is 0.90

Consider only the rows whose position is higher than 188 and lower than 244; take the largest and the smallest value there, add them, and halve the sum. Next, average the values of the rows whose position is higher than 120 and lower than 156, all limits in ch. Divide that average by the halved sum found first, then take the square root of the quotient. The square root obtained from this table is 1.01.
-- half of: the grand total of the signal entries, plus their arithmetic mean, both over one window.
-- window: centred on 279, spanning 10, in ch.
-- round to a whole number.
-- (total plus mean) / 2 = 211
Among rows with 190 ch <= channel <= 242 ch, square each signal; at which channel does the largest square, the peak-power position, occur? 195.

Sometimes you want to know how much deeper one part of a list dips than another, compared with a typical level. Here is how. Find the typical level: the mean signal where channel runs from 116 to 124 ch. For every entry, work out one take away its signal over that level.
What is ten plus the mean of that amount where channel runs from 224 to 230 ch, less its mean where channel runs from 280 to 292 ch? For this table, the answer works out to 10.2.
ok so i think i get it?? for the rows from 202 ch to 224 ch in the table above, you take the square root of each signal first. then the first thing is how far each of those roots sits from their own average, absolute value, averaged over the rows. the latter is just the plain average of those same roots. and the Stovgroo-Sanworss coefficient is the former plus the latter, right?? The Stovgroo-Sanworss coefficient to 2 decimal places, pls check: 9.02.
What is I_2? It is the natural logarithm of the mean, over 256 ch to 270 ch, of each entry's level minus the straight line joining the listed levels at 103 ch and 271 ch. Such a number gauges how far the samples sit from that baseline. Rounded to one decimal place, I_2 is 1.3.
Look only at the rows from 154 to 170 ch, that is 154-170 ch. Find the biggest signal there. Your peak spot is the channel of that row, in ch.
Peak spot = 163 ch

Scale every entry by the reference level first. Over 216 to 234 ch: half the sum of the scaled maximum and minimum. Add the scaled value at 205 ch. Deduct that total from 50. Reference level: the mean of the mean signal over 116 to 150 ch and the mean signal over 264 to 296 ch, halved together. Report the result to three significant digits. 47.9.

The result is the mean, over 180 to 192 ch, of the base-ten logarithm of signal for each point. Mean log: 1.90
